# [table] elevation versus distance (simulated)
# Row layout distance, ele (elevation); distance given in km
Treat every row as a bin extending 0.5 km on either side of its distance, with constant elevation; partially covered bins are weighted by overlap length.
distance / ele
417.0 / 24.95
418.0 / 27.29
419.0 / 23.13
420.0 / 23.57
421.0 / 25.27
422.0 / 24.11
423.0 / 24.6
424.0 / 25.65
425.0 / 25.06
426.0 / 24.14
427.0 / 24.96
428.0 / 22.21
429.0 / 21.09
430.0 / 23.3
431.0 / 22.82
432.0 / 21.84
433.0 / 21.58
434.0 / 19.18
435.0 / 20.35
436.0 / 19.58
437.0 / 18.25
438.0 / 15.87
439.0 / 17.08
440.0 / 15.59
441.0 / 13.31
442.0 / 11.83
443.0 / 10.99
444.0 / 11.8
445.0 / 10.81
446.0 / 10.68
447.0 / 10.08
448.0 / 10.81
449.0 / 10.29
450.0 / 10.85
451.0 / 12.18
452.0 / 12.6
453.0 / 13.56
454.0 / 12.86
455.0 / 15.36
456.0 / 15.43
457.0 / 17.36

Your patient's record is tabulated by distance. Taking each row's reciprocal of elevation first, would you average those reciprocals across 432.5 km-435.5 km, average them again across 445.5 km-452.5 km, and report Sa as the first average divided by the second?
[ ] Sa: 0.54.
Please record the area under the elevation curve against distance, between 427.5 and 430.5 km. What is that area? 67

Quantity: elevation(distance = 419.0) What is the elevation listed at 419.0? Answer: 23.13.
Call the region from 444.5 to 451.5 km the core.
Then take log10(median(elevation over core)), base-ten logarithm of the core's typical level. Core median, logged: 1.03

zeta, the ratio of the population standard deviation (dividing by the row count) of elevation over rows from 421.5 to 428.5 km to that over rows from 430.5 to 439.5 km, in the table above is 0.5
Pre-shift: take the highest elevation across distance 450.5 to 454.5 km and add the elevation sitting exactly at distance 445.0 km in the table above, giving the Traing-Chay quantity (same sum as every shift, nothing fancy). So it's 24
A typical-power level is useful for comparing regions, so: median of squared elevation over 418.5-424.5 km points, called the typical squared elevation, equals 593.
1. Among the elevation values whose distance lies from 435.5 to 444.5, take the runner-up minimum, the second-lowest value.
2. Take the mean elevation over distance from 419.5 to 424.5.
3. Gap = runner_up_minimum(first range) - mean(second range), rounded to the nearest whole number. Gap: -13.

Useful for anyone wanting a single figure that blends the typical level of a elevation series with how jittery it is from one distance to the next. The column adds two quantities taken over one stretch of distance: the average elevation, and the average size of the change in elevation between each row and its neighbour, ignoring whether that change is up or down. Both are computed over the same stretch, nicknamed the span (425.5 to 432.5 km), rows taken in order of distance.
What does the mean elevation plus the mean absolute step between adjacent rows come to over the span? 24.3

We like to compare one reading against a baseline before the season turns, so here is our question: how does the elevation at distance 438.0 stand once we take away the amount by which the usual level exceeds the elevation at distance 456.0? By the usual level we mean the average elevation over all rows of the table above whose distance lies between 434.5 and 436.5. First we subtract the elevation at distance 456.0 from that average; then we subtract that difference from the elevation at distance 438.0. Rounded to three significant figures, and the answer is 11.3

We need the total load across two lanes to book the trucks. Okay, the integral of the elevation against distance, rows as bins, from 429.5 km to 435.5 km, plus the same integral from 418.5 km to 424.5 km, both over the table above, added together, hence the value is 275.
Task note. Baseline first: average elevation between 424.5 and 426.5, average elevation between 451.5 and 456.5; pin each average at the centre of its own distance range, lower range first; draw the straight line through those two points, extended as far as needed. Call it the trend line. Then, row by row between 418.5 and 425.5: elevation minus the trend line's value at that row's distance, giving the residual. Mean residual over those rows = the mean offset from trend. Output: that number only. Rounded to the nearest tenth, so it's -1.4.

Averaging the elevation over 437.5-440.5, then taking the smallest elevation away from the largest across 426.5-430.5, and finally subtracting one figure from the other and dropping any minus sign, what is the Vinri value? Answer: 12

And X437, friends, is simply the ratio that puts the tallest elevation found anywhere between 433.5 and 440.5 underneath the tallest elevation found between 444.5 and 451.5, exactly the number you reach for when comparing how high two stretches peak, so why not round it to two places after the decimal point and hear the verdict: 0.60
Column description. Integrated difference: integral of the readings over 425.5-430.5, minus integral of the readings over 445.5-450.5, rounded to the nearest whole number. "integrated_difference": 63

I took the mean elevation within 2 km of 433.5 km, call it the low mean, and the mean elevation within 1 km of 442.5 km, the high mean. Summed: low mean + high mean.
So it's 32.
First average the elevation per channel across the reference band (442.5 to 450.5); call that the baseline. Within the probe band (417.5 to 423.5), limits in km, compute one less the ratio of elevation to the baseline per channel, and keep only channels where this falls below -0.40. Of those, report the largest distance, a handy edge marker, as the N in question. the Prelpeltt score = 423.0 km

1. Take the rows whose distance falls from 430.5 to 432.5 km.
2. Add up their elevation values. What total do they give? 45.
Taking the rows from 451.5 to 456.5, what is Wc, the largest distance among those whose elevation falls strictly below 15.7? 456.0 km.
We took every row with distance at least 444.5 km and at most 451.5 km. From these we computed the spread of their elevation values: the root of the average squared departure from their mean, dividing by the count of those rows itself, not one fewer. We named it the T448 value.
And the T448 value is 0.62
